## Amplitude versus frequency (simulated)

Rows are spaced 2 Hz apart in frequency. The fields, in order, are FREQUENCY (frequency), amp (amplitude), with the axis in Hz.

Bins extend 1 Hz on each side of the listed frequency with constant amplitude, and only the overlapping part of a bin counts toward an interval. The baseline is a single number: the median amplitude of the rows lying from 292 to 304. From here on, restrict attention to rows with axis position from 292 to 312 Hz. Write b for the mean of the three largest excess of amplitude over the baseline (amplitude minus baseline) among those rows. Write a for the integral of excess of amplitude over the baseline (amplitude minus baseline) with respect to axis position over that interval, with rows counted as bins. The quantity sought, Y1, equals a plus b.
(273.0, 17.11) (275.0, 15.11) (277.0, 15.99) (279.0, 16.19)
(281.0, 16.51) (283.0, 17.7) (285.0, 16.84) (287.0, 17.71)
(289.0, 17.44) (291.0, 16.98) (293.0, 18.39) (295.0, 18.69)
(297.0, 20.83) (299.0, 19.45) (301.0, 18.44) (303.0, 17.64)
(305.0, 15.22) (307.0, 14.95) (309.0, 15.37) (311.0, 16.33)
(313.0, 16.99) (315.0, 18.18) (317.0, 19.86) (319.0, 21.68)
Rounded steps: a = -20.7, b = 1.1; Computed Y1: -20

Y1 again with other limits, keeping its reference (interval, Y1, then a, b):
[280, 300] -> -9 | -10.2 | 1.1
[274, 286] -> -28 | -26.1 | -1.5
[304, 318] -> -26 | -26.1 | -0.2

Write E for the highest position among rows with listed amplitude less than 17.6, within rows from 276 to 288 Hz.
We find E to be 285.0 Hz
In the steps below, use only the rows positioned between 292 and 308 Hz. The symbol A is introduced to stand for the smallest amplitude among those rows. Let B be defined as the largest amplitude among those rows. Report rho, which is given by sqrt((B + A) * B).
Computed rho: 27.3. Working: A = 14.95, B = 20.83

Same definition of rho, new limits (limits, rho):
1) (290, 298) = 28.1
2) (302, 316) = 24.5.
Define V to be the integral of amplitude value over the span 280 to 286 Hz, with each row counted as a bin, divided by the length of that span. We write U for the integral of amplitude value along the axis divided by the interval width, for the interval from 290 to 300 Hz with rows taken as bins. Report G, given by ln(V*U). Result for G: 5.77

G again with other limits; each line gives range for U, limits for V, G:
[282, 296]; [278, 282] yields 5.67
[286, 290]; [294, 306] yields 5.78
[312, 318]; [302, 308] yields 5.68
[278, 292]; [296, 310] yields 5.69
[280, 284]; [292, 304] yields 5.78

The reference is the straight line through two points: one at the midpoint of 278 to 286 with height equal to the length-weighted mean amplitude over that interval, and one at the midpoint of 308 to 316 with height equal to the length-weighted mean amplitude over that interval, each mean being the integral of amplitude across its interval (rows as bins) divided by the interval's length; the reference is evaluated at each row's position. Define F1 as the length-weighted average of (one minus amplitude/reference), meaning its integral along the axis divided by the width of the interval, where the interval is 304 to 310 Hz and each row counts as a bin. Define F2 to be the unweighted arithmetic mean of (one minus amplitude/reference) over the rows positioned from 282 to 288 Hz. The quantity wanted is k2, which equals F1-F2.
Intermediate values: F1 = 0.09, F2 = -0.04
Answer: 0.13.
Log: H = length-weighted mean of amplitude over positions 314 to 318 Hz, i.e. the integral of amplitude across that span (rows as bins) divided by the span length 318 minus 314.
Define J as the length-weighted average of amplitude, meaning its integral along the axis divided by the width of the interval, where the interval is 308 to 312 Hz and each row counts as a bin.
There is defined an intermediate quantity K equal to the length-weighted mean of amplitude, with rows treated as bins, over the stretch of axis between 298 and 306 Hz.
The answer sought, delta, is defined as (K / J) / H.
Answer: 0.059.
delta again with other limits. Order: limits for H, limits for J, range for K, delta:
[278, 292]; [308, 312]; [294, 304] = 0.070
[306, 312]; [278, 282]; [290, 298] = 0.074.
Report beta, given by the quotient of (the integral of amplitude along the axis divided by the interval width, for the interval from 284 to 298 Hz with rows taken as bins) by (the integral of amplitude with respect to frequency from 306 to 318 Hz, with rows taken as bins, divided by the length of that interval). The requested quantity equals 1.07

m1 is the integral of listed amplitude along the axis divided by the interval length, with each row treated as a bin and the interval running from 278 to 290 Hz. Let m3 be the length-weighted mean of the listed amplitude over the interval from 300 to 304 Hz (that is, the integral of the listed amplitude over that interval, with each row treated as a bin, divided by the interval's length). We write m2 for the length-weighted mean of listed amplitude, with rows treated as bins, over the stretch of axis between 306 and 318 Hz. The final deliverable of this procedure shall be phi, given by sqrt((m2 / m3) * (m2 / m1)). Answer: 0.97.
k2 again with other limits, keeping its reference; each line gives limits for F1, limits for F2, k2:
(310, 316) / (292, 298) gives 0.12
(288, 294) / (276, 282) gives -0.08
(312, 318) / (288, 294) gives -0.05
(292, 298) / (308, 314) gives -0.18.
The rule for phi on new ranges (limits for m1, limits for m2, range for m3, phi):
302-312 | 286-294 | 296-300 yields 0.99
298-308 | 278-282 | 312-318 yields 0.92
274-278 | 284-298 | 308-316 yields 1.12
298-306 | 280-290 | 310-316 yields 0.99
